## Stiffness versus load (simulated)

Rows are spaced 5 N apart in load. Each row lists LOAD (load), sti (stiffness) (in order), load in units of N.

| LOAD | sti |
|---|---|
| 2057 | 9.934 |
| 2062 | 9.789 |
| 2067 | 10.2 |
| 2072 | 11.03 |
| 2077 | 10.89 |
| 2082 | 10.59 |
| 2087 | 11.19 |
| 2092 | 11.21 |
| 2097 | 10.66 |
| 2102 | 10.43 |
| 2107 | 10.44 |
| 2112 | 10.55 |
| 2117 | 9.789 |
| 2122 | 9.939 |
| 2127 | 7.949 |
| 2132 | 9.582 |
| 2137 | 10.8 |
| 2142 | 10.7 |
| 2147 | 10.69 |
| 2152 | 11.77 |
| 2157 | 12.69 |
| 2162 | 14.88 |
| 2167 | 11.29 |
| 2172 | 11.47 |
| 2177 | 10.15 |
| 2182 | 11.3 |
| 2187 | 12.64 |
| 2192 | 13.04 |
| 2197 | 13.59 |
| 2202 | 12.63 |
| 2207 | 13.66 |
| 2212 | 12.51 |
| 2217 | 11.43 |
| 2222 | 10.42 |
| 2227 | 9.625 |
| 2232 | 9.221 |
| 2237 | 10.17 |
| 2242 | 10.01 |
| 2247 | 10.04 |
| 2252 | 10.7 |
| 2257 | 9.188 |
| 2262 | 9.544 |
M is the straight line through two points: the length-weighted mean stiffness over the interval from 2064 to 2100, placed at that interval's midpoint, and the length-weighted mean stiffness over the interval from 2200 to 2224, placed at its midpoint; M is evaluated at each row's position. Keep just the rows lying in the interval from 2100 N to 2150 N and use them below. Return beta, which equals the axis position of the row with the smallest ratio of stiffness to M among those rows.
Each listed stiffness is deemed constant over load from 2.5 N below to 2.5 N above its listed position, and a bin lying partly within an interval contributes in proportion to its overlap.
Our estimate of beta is 2127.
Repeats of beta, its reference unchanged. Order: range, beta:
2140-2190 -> 2177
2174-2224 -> 2222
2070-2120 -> 2117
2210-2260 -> 2257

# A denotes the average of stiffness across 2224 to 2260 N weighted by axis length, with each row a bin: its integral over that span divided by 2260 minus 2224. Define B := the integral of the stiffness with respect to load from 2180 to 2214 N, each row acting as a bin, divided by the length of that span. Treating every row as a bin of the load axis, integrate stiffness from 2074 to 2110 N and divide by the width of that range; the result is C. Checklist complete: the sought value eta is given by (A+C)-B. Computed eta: 7.8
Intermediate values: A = 9.9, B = 12.8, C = 10.8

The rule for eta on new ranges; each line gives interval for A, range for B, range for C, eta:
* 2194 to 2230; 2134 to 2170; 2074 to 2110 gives 10.9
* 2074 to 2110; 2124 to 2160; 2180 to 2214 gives 12.9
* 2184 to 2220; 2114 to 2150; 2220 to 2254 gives 12.8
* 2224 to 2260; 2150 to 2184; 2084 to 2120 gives 8.5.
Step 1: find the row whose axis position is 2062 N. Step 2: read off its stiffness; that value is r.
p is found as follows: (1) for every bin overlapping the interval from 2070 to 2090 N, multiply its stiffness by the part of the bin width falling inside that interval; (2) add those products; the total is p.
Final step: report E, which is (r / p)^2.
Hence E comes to 0.0020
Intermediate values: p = 219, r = 9.789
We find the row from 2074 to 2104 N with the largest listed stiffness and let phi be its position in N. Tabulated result 2092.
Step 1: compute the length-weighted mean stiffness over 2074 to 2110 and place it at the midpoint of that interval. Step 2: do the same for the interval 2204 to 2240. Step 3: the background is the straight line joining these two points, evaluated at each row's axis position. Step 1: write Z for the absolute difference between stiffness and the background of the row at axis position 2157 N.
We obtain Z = 1.8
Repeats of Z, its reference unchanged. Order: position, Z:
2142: 0.2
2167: 0.4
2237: 0.9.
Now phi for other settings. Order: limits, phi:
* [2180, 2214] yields 2207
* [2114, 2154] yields 2152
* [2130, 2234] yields 2162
